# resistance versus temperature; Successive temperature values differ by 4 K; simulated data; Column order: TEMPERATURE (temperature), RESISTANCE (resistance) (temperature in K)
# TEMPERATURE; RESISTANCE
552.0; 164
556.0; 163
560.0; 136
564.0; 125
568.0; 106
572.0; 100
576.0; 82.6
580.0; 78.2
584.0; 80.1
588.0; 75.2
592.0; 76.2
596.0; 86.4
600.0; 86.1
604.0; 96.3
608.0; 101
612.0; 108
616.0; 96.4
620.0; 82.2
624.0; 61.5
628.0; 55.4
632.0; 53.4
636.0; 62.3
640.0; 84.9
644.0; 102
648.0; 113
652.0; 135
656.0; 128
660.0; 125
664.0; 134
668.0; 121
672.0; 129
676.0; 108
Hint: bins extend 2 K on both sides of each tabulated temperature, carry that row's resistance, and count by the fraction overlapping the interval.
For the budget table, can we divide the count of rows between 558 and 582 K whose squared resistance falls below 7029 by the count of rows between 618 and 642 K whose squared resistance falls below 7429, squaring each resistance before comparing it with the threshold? 0.3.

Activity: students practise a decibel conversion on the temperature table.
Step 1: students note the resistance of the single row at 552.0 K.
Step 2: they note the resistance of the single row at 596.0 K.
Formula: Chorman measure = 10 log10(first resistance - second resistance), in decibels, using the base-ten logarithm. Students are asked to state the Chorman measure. 18.9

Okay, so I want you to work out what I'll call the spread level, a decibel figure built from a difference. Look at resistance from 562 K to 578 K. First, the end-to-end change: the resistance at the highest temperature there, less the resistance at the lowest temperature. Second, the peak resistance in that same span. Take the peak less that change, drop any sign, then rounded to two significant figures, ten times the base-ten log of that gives 22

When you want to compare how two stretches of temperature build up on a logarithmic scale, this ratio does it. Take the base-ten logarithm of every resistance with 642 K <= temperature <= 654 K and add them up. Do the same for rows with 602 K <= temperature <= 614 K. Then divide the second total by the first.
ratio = 0.97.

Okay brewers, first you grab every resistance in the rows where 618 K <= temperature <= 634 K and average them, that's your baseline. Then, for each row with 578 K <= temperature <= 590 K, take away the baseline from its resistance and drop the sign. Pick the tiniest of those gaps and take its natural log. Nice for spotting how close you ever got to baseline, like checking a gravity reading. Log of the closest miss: 2.5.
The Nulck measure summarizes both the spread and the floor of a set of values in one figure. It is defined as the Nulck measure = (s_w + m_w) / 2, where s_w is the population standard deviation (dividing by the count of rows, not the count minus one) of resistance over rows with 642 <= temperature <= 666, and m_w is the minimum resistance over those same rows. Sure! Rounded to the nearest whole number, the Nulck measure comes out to 57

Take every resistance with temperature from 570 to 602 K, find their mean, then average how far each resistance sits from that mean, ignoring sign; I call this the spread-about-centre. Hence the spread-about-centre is 6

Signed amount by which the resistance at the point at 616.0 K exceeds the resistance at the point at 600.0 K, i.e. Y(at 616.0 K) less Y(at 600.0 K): 10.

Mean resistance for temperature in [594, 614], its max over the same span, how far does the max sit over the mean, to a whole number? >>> 12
